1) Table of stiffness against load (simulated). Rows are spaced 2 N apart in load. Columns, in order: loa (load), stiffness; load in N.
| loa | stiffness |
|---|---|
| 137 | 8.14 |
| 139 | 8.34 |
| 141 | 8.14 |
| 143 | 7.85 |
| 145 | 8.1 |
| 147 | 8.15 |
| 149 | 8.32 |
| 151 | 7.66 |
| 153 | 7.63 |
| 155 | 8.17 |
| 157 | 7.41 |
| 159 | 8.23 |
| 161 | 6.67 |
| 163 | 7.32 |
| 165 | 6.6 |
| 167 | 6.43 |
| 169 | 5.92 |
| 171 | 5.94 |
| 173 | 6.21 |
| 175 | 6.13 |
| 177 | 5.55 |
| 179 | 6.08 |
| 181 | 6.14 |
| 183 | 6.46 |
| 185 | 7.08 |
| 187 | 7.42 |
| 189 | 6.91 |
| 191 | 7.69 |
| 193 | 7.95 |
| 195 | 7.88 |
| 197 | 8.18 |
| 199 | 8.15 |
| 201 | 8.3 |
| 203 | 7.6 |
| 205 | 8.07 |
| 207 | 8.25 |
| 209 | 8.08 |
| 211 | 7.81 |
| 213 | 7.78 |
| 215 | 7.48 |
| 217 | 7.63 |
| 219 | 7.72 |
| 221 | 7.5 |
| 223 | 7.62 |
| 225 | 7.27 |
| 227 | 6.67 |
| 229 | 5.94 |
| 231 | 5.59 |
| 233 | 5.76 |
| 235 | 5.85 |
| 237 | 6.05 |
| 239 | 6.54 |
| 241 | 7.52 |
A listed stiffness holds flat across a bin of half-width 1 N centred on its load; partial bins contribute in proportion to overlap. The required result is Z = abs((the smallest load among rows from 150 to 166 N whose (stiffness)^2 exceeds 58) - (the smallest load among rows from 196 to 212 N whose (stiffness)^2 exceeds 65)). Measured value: 46 N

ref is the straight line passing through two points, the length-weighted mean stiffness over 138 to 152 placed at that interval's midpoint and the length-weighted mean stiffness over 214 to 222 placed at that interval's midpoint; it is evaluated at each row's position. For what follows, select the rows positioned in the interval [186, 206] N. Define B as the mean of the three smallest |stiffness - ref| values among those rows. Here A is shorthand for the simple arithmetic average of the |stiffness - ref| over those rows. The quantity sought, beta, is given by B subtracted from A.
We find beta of 0.26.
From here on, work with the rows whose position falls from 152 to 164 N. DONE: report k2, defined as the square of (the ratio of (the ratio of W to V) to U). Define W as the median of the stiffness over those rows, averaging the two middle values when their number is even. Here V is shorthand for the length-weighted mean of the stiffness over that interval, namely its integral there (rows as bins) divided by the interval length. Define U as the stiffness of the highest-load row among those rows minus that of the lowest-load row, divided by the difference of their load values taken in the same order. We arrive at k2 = 1026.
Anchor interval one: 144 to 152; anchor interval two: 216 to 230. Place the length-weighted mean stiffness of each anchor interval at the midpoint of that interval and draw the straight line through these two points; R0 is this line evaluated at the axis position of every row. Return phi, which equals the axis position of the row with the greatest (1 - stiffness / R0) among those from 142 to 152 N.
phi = 151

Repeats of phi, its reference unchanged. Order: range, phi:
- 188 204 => 189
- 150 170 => 169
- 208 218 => 215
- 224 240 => 231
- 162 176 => 169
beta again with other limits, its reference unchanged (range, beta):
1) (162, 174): 0.36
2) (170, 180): 0.16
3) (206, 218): 0.15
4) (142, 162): 0.28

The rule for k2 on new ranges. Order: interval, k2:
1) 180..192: 42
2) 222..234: 27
